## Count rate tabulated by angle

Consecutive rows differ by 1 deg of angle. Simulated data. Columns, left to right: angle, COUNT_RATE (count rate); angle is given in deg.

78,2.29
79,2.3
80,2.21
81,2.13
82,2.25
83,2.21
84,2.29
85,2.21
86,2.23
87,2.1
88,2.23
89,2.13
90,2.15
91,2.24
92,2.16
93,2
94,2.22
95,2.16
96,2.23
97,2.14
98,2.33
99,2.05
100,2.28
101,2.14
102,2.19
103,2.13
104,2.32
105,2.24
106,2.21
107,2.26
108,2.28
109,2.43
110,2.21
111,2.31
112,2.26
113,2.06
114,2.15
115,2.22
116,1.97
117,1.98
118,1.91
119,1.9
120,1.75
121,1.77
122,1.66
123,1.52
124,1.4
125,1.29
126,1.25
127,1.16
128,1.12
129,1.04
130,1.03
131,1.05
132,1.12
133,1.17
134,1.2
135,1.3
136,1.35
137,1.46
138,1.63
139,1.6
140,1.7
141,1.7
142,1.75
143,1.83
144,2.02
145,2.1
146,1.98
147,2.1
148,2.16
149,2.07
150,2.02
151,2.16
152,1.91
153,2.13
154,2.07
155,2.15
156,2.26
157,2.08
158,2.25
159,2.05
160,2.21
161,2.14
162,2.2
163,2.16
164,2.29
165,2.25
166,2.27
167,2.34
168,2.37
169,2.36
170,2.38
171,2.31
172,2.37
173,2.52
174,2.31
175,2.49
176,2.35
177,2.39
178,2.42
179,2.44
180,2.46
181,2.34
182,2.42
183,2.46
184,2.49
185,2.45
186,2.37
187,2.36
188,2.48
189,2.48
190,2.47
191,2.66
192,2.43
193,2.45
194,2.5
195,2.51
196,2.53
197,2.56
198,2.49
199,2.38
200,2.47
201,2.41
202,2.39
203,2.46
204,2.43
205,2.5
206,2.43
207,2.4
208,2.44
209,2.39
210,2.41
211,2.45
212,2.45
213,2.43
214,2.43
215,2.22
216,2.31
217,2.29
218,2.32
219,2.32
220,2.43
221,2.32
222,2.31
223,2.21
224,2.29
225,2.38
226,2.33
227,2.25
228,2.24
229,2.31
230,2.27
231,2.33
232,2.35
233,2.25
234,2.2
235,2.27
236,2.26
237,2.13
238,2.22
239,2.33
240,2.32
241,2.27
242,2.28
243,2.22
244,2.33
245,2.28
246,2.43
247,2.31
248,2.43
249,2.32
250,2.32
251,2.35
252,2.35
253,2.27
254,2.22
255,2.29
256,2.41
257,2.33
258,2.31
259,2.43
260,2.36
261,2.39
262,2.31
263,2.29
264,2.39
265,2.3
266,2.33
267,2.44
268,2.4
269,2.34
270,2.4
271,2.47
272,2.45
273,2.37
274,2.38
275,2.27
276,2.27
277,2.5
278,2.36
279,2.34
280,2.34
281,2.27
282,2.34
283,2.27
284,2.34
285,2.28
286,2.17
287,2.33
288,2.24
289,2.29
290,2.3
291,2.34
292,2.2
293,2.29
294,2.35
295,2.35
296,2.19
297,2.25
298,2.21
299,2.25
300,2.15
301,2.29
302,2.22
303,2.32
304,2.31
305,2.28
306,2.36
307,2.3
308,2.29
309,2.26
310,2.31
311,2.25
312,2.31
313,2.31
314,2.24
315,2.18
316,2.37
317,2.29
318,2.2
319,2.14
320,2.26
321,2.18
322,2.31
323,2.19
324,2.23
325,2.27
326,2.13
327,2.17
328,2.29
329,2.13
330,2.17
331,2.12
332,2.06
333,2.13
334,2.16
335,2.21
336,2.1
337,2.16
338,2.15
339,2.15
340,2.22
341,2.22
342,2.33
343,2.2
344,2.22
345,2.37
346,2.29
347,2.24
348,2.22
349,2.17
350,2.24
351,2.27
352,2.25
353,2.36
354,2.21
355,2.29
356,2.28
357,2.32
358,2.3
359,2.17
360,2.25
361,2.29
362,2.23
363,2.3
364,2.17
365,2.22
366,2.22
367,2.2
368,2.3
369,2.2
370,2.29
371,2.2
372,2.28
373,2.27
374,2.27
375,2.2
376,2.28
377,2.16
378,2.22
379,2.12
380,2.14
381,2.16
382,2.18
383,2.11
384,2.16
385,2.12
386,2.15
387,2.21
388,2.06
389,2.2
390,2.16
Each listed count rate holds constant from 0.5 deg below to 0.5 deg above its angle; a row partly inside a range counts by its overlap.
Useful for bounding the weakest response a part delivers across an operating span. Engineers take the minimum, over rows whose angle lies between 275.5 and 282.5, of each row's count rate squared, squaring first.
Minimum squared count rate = 5.15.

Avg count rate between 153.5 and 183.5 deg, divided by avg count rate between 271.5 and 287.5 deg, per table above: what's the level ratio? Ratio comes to 0.99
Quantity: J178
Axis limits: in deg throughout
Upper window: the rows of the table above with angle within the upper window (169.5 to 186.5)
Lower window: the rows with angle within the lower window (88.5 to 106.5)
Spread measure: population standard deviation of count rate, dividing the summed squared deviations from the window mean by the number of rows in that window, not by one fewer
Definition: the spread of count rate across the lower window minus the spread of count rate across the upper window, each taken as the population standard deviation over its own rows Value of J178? 0.021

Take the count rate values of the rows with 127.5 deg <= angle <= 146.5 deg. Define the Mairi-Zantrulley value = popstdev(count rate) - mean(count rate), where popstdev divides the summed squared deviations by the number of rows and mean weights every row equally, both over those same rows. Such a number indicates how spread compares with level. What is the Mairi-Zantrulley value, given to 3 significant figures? -1.13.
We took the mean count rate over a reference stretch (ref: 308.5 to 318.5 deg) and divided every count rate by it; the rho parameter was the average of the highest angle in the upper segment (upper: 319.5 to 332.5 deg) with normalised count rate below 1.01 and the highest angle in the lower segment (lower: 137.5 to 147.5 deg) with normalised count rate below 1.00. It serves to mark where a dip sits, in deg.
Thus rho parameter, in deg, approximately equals 239.5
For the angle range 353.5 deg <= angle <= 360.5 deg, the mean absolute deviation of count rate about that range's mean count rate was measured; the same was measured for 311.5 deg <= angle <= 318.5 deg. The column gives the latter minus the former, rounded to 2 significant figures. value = 0.013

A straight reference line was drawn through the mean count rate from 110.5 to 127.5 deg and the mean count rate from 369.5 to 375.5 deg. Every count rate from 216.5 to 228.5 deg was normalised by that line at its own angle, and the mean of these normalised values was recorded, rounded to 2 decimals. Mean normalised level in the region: 1.16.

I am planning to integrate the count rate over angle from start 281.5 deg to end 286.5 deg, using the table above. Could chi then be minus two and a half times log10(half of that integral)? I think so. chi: -1.89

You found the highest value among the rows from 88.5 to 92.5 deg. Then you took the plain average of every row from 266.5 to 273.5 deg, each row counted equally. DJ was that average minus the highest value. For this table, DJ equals 0.17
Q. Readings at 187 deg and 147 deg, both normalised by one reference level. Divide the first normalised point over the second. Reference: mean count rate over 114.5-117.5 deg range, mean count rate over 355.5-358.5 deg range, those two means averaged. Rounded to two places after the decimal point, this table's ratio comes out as 1.12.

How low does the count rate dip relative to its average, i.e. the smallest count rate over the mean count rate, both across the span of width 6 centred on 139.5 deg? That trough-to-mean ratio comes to 0.890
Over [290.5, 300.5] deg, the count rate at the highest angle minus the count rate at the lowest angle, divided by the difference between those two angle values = -0.021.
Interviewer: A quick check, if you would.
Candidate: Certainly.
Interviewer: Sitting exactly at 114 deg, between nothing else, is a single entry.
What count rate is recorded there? 2.15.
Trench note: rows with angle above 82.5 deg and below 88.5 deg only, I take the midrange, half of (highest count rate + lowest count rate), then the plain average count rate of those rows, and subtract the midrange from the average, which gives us 0.017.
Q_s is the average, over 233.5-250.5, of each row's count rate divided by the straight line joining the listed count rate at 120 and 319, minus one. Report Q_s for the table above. 0.15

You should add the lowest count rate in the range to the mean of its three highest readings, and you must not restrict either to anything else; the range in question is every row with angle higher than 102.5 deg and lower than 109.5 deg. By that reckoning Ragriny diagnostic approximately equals 4.47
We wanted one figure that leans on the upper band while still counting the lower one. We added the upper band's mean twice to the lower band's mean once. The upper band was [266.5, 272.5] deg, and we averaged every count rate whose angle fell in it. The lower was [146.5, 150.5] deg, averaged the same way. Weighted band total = 6.92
